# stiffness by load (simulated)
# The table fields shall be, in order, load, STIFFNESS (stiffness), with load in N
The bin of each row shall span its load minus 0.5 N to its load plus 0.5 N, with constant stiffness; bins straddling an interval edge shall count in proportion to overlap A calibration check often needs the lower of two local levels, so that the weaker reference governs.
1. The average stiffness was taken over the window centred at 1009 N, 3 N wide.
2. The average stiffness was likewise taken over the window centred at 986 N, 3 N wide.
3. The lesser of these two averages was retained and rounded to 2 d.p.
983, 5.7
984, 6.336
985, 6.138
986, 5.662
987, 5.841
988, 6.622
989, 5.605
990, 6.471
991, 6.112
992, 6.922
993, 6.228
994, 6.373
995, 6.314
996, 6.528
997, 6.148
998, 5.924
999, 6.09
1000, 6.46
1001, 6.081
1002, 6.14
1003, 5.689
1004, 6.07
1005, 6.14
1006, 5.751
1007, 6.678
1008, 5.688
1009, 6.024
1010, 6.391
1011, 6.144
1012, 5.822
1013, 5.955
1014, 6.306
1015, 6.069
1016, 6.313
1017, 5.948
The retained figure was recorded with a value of 5.88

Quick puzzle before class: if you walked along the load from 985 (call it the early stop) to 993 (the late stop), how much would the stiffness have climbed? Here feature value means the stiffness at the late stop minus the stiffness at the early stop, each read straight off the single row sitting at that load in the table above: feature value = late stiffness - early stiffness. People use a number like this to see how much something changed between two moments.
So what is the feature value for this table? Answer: 0.09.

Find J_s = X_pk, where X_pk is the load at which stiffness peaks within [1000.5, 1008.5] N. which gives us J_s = 1007 N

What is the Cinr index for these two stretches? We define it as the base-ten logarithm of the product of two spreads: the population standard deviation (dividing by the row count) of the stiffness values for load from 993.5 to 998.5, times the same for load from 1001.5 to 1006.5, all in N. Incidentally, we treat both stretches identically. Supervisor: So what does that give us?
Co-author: -1.39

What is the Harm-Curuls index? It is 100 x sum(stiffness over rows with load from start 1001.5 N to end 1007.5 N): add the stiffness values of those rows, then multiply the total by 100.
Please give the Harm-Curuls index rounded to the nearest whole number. 3647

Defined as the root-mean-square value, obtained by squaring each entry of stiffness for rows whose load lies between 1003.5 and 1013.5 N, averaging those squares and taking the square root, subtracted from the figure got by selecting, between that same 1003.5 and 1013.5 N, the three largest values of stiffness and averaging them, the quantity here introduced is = 0.331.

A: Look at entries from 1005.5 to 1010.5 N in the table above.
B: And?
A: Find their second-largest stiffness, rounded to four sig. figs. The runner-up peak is 6.391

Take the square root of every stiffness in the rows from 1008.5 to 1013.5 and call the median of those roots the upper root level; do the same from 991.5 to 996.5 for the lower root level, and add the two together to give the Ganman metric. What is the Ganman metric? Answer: 4.98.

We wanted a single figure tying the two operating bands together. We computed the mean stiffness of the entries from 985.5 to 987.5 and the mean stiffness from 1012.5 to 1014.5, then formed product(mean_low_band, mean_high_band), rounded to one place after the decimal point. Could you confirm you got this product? 35.3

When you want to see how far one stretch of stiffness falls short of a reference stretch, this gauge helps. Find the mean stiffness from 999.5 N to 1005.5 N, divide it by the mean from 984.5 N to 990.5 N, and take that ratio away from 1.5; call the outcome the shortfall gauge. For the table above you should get 0.493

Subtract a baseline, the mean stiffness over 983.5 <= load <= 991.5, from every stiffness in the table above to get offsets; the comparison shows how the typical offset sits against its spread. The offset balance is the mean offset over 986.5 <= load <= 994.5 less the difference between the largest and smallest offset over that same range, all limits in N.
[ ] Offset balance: -1.1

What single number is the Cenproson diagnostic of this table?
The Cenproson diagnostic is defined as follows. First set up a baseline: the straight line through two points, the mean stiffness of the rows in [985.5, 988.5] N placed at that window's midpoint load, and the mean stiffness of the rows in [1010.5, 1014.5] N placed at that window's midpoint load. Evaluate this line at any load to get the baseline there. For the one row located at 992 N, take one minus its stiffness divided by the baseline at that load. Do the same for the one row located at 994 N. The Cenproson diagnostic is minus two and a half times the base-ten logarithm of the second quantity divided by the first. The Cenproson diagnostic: 1.1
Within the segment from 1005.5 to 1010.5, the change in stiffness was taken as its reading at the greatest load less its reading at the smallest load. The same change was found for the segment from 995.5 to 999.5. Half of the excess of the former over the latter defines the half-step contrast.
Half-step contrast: 0.54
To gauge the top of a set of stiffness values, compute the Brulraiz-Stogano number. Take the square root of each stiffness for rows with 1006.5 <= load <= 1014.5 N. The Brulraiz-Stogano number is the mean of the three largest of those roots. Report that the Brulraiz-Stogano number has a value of 2.54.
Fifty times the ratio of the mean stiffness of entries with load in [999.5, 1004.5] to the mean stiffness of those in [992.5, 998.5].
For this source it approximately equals 48.7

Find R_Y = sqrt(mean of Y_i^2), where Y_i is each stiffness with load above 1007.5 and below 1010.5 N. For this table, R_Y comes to 6.04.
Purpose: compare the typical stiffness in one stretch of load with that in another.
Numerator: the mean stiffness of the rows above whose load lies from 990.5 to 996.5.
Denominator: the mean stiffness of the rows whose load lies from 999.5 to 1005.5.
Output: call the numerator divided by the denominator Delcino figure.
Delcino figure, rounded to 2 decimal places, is 1.05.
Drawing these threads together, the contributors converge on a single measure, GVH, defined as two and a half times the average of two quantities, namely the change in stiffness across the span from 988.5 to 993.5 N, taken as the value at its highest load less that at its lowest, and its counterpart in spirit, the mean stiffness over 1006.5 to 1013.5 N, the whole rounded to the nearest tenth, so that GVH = 8.4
